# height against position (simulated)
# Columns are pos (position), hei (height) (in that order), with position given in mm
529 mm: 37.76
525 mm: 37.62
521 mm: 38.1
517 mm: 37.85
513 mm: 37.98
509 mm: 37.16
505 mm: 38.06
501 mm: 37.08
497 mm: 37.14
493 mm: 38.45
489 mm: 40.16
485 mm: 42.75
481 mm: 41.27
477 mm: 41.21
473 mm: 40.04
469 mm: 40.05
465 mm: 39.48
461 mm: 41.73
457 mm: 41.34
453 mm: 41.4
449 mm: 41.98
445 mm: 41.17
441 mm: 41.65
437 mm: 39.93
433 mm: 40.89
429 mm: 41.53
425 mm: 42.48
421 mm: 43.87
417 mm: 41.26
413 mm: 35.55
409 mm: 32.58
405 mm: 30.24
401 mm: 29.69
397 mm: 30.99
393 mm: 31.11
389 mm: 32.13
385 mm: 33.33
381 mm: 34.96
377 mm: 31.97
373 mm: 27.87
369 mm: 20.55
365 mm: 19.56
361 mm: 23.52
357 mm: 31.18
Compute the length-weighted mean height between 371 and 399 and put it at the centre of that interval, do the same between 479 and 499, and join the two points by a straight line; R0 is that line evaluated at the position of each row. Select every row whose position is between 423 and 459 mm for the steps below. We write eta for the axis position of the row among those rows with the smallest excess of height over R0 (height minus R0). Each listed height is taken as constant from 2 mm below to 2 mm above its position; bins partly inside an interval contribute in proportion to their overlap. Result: 457 mm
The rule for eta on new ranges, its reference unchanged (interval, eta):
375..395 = 393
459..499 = 497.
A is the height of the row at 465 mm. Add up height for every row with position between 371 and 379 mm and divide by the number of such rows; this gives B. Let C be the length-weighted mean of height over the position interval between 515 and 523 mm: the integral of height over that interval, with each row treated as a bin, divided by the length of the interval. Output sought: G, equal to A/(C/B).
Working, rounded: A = 39.48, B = 29.9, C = 38.0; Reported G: 31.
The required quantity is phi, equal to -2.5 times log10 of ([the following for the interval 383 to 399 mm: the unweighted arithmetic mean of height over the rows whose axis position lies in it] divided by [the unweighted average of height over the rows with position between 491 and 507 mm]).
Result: 0.18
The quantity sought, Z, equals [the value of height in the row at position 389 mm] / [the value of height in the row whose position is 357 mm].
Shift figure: 1.03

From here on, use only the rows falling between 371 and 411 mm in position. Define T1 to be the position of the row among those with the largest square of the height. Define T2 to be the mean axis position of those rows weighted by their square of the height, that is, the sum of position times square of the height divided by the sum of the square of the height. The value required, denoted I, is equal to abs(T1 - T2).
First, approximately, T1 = 381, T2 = 390.9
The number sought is 9.9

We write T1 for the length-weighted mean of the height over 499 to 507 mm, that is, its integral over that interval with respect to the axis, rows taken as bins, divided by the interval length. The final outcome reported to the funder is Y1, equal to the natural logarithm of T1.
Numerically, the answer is 3.63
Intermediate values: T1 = 38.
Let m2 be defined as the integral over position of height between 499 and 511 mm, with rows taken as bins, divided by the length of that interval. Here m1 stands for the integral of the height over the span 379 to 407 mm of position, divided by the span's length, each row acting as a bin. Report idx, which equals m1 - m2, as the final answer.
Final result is -5.7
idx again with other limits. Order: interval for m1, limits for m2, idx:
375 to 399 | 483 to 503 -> -6.7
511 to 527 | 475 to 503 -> -1.8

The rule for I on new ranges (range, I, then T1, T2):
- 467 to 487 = 7.7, 485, 477.3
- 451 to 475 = 1.8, 461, 462.8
